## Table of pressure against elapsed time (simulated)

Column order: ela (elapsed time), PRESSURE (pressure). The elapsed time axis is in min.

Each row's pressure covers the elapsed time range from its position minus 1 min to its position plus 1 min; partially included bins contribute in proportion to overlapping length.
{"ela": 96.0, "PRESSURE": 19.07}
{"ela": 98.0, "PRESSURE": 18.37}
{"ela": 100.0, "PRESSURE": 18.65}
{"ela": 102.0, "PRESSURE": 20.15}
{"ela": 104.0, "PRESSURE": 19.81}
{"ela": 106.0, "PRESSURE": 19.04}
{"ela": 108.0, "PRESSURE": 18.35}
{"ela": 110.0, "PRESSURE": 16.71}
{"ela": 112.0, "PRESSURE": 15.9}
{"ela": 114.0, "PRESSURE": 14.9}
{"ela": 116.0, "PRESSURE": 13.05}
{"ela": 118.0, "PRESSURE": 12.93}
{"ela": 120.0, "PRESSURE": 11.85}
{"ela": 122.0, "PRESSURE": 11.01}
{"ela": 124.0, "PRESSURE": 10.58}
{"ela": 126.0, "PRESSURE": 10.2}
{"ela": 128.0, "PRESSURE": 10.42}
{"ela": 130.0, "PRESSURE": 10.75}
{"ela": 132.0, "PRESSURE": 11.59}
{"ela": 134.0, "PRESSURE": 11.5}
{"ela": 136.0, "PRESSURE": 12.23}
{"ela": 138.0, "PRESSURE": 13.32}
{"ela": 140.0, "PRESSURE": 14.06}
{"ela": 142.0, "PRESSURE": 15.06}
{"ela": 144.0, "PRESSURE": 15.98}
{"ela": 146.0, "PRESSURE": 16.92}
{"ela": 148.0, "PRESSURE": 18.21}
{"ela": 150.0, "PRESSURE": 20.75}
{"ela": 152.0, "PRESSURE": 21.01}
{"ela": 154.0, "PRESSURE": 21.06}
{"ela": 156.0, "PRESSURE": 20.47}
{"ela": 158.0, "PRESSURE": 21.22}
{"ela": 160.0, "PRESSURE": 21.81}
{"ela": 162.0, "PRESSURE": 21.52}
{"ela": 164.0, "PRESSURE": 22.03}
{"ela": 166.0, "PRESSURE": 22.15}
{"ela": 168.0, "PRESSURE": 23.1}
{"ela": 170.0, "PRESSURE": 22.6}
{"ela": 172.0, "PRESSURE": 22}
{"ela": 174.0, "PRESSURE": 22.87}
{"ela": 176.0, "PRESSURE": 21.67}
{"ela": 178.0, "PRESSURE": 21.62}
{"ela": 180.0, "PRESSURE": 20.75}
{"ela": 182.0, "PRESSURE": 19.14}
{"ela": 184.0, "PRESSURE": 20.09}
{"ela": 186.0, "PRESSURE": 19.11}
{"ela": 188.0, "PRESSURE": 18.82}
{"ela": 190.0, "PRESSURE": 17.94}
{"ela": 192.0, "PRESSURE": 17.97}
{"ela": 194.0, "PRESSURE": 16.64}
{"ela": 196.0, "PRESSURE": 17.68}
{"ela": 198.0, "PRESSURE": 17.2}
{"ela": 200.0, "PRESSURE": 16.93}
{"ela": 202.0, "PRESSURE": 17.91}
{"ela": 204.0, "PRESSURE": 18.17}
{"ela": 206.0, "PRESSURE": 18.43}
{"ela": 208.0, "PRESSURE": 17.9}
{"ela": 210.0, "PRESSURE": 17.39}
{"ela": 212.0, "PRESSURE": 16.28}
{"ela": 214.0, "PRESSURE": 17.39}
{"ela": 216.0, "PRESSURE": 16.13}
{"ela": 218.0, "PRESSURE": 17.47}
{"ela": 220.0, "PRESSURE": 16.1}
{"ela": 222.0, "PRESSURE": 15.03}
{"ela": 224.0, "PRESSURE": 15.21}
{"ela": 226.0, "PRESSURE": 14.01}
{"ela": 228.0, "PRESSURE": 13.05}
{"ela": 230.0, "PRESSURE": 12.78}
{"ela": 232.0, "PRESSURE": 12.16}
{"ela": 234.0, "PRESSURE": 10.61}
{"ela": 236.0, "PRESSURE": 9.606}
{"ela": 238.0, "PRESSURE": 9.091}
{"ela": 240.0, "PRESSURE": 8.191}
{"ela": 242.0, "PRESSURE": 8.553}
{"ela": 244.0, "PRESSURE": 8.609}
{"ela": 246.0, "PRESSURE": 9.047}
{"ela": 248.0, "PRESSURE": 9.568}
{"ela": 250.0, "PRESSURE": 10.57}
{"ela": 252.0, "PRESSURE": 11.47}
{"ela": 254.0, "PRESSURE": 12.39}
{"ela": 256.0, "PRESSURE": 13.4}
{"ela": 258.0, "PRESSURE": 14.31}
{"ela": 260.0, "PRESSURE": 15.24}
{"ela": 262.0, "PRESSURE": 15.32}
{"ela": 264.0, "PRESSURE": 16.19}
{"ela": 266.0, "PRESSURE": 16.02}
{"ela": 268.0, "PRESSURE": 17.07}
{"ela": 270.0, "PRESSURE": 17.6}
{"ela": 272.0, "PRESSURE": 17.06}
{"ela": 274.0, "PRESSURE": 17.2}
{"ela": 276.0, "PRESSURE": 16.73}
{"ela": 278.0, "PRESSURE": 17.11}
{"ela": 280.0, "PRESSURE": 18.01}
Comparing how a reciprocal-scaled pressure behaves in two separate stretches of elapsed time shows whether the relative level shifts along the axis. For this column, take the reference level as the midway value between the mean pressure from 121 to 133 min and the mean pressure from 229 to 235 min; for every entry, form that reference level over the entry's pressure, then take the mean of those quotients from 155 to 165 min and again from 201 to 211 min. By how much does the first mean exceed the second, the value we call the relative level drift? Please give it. -0.10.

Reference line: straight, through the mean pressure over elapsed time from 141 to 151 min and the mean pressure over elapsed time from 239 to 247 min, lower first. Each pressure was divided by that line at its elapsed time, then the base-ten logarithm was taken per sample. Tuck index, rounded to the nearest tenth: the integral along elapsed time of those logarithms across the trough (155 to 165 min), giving 1.2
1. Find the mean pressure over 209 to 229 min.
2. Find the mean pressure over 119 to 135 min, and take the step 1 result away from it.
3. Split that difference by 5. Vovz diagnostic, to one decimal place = -1.0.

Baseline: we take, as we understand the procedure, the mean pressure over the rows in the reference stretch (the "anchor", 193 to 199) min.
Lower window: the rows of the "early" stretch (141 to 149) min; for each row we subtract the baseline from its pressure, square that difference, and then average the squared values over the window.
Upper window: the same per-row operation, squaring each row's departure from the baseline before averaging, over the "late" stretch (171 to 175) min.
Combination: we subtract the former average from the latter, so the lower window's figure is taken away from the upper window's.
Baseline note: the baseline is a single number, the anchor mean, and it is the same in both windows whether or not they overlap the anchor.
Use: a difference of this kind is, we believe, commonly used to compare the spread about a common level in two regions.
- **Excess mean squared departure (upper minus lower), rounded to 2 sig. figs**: 26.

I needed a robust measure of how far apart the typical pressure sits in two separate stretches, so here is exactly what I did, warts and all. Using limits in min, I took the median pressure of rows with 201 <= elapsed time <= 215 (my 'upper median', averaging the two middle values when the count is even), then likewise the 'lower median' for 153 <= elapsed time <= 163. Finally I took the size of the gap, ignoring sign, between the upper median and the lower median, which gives 3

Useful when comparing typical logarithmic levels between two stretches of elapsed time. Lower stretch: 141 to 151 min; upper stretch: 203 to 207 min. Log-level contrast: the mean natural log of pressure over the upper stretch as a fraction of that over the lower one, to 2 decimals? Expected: 1.02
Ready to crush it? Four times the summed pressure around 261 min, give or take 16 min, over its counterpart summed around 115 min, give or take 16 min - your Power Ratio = 3.9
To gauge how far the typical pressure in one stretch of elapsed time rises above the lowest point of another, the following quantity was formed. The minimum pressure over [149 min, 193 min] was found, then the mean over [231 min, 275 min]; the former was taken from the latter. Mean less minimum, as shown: -5.2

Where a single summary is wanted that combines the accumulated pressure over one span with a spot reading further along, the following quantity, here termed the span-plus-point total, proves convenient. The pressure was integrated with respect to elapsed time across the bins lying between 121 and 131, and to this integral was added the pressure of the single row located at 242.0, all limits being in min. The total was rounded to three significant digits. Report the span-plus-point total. 114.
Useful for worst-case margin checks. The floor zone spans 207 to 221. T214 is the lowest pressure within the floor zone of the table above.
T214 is 16.1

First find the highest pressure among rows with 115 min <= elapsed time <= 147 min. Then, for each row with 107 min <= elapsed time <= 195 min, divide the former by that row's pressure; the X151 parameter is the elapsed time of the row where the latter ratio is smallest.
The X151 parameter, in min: 168.0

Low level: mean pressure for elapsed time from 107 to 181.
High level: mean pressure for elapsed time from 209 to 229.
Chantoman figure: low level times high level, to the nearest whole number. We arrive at 270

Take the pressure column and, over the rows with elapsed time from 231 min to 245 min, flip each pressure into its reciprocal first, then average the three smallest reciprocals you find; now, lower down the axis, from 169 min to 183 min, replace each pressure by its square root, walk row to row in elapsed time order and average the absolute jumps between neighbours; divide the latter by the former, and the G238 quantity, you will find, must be 1.00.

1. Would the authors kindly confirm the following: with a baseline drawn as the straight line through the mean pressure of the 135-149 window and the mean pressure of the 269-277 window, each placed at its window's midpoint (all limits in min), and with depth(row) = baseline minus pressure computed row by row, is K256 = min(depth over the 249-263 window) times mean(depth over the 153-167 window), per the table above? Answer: -10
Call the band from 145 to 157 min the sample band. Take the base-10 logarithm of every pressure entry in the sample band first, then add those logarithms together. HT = 7.8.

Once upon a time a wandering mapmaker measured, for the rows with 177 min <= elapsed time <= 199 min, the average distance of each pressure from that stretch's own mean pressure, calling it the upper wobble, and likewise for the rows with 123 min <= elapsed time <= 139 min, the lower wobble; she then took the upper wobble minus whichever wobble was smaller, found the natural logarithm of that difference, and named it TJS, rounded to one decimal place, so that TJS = -1.0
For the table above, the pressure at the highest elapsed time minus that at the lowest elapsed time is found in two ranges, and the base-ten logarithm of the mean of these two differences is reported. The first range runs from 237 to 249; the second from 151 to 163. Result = -0.31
